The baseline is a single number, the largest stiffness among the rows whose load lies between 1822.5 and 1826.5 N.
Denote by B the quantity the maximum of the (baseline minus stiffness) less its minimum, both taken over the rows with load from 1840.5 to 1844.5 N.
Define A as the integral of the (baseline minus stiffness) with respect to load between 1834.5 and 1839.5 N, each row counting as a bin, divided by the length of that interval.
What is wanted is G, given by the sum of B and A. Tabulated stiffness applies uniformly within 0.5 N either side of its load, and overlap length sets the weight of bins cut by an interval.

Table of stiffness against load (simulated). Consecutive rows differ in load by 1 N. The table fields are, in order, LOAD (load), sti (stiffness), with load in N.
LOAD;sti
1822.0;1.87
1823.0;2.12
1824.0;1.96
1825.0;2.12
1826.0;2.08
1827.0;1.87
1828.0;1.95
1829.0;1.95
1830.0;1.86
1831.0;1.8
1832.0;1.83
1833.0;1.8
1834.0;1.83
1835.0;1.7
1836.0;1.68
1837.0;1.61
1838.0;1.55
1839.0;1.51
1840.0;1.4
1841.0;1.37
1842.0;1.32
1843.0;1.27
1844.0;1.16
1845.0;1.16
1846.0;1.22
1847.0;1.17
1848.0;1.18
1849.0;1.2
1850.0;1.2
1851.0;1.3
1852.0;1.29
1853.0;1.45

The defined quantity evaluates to 0.7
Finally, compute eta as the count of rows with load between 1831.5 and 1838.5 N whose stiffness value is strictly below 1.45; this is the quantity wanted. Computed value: 0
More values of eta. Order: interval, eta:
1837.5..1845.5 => 6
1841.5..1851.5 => 10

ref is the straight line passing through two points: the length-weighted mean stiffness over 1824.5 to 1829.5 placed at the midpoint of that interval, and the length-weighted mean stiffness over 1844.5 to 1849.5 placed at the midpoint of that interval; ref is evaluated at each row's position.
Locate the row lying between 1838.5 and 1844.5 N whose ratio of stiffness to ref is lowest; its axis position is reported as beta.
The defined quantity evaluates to 1844.0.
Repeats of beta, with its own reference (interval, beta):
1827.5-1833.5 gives 1831.0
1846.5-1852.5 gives 1847.0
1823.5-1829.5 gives 1824.0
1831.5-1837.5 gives 1837.0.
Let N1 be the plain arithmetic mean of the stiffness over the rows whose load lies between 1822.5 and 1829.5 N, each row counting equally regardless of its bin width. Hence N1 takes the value 2.0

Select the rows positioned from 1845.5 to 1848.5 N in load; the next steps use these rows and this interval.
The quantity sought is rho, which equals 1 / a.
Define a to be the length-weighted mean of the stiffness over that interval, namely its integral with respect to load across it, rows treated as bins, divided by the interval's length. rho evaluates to 0.84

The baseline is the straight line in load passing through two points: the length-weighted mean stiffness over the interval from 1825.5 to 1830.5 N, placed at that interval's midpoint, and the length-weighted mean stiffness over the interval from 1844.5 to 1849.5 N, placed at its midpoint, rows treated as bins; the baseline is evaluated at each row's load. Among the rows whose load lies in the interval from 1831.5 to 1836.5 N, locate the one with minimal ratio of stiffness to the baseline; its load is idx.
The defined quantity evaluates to 1835.0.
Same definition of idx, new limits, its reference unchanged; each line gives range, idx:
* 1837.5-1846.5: 1844.0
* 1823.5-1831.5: 1824.0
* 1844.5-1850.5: 1845.0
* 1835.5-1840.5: 1840.0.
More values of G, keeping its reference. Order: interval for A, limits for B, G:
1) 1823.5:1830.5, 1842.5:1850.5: 0.3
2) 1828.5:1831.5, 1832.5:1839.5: 0.6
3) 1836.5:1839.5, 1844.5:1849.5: 0.6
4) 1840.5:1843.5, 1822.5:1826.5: 1.0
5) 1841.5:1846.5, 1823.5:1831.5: 1.2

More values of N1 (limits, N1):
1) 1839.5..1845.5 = 1.3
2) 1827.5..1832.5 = 1.9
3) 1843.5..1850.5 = 1.2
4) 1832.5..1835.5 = 1.8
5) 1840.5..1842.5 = 1.3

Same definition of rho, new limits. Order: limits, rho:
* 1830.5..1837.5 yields 0.57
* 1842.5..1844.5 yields 0.82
